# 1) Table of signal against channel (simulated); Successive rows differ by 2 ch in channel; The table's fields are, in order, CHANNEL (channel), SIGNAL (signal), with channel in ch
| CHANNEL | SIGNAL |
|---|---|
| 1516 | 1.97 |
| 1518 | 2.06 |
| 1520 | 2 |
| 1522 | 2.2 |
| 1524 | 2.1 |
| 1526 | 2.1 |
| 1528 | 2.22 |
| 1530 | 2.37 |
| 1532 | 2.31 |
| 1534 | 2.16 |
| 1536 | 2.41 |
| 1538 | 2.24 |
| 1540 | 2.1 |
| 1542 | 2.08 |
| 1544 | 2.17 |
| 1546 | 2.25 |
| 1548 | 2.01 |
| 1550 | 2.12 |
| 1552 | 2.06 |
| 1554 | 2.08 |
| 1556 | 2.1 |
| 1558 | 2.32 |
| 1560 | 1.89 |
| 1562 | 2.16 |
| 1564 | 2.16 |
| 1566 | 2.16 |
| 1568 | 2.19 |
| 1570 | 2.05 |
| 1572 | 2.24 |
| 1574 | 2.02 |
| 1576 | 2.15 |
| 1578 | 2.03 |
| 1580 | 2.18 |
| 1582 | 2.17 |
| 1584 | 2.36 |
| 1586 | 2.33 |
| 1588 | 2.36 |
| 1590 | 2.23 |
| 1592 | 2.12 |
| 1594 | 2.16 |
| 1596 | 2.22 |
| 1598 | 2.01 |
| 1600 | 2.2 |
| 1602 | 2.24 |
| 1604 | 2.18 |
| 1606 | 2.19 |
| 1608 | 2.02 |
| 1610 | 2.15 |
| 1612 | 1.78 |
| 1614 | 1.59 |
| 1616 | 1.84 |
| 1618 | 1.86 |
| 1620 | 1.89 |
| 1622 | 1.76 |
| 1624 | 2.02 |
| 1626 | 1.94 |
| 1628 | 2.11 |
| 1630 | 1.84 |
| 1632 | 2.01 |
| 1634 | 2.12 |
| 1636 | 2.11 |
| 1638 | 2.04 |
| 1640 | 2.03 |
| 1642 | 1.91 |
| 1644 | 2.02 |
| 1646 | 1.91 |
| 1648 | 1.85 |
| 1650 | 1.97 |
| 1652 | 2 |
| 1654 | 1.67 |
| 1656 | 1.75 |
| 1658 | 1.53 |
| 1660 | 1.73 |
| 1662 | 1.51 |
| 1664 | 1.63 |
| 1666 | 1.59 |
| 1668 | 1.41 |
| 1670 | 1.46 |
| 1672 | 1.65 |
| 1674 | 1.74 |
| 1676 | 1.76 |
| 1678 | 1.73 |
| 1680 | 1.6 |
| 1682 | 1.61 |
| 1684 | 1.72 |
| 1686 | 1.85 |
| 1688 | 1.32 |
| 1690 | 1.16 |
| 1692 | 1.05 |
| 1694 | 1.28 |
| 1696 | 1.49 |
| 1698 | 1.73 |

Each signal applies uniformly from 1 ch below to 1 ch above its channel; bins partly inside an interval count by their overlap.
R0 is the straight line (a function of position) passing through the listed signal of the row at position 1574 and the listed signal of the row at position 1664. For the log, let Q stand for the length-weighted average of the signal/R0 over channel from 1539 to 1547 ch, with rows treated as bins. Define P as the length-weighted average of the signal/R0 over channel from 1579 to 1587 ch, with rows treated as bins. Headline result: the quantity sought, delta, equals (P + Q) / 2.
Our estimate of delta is 1.07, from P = 1.14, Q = 1.00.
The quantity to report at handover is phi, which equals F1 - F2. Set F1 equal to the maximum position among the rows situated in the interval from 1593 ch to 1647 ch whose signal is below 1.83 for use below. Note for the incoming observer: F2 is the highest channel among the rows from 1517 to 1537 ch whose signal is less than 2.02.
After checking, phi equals 102 ch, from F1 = 1622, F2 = 1520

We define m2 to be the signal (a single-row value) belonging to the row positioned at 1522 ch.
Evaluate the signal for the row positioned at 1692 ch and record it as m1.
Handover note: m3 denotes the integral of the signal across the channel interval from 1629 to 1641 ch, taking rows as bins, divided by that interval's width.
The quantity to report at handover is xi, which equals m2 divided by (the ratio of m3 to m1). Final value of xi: 1.1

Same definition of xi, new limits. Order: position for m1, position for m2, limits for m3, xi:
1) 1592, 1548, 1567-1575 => 2.0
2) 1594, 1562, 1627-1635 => 2.3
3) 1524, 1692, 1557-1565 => 1.0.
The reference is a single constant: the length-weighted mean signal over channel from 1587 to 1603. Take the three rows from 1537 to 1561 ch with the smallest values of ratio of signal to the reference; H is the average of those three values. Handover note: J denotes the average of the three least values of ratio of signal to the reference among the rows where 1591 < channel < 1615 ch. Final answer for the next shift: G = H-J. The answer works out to 0.09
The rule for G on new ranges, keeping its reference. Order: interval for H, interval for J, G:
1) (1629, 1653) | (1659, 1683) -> 0.19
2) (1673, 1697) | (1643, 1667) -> -0.17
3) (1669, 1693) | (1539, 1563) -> -0.37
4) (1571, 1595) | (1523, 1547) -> -0.02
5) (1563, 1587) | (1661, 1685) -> 0.26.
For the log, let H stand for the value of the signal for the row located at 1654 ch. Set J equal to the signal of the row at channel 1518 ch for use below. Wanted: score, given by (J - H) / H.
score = 0.23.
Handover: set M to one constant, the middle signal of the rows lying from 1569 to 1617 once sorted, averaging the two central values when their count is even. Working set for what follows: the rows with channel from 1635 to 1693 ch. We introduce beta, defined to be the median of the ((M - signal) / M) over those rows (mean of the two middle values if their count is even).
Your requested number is 0.20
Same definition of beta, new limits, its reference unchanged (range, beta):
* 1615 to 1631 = 0.13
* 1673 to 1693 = 0.23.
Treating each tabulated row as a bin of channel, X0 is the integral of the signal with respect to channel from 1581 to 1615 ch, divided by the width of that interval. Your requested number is 2.14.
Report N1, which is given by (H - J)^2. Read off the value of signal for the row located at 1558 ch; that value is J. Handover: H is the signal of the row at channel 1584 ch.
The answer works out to 0.0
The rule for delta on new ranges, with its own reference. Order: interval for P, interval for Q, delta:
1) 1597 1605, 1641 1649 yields 1.13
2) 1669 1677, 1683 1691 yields 1.01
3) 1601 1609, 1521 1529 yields 1.05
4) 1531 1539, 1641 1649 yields 1.08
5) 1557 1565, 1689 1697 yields 0.93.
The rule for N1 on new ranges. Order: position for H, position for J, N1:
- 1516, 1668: 0.3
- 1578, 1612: 0.1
